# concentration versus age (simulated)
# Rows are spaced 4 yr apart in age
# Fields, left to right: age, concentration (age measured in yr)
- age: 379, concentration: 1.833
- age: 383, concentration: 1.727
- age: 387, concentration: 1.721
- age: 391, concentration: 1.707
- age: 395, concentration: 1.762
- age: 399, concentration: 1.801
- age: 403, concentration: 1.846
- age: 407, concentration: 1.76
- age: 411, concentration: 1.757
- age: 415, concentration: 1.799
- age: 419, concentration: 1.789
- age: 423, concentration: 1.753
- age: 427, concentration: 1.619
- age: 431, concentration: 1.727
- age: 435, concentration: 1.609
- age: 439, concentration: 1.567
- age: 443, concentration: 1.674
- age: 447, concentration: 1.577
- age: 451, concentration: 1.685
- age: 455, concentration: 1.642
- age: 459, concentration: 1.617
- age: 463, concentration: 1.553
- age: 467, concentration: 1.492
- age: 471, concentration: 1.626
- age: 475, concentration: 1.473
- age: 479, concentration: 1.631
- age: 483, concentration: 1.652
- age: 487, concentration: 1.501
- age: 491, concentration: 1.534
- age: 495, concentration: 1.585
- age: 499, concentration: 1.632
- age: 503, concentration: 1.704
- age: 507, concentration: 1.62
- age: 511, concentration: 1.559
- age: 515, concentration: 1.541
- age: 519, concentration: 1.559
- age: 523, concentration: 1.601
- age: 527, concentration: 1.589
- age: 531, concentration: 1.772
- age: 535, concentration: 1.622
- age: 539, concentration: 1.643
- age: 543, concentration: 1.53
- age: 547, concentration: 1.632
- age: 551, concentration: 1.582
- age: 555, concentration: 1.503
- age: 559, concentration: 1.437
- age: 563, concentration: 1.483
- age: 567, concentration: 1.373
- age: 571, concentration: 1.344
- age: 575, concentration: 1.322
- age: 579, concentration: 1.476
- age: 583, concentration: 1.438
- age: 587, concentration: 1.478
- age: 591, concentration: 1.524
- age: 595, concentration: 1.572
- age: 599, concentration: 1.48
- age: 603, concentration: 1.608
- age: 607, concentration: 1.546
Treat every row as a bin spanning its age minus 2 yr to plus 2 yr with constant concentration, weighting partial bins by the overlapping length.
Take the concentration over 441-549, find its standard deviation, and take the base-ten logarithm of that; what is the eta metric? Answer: -1.17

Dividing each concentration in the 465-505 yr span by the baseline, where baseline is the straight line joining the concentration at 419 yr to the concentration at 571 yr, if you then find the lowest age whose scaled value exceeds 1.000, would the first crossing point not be 479 yr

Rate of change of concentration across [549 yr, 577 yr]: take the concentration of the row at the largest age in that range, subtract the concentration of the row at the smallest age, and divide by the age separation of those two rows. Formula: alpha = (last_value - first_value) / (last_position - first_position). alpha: -0.011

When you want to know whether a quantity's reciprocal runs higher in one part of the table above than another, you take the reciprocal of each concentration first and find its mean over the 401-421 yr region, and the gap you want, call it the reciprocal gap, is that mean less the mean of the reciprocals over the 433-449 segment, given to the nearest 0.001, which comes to -0.064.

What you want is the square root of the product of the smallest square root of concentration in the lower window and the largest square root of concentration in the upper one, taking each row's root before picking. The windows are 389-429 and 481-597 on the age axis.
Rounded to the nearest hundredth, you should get 1.30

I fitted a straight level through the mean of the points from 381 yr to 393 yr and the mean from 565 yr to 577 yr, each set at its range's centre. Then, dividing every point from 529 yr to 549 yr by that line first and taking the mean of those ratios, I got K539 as 1.16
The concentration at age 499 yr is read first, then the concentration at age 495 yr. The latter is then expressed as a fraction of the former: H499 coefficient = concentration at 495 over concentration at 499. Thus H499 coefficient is 0.97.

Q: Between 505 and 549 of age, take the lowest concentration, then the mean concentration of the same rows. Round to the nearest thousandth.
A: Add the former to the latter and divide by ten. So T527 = 0.314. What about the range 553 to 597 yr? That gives 0.277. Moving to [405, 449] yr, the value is 0.326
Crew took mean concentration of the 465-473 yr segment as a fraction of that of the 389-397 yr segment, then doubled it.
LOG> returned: 1.80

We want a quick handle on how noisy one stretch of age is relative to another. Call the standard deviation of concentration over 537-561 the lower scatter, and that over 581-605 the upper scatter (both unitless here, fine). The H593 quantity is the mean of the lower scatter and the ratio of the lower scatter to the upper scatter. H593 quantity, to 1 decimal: 0.7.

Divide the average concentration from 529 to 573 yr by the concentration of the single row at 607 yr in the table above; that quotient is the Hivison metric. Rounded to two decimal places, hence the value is 1.00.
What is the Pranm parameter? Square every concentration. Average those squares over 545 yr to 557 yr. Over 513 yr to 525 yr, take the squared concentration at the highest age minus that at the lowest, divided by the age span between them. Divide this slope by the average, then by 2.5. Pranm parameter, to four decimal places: 0.0038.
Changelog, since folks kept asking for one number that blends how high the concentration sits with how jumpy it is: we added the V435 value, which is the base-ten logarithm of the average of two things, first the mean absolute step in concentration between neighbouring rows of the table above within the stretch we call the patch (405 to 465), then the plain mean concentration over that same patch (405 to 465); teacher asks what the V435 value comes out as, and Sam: -0.060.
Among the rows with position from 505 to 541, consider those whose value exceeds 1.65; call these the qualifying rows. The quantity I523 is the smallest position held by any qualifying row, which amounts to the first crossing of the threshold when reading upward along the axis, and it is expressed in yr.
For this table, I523 531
